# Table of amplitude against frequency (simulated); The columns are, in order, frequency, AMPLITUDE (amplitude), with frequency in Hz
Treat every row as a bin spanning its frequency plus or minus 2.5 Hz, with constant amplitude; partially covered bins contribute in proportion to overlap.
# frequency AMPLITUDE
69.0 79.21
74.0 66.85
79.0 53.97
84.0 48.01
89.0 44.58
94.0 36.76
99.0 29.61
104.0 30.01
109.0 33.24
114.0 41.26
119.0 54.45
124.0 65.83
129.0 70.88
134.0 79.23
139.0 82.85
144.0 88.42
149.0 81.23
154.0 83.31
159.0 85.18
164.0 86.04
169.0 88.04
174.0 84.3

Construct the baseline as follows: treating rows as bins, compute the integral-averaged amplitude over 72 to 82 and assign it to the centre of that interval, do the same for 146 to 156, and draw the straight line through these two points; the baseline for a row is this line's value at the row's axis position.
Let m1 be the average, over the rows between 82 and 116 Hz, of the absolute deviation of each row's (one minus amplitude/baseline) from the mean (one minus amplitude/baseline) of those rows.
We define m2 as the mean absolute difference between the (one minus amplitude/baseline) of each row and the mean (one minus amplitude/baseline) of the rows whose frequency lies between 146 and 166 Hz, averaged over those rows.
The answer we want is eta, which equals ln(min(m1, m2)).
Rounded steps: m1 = 0.100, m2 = 0.004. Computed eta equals -5.6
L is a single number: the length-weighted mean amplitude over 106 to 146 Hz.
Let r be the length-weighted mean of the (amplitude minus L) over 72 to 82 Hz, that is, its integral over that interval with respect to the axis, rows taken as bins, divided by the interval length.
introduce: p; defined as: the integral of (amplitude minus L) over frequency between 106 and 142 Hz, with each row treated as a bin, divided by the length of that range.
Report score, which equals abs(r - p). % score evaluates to 2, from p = -3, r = -4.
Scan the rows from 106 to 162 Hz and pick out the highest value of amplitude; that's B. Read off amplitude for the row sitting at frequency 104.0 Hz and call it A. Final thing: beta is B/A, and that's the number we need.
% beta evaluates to 2.9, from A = 30.01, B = 88.42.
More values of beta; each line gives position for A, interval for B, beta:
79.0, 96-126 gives 1.2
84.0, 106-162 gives 1.8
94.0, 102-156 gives 2.4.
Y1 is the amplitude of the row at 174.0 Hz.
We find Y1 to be 84.3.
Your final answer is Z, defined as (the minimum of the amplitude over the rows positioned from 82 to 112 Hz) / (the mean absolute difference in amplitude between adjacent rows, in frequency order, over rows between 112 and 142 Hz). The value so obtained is 4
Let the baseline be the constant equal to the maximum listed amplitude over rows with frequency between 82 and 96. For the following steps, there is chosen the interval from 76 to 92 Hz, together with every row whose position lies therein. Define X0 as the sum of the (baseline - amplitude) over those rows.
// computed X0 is -3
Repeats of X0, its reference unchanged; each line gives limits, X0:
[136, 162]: -181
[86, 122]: 66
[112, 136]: -72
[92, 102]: 30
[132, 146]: -106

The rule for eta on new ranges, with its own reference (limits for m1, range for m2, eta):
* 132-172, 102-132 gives -3.5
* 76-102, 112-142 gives -2.0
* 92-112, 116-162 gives -3.2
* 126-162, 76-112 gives -3.3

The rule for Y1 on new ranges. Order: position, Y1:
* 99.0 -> 29.61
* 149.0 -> 81.23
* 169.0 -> 88.04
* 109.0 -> 33.24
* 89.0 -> 44.58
